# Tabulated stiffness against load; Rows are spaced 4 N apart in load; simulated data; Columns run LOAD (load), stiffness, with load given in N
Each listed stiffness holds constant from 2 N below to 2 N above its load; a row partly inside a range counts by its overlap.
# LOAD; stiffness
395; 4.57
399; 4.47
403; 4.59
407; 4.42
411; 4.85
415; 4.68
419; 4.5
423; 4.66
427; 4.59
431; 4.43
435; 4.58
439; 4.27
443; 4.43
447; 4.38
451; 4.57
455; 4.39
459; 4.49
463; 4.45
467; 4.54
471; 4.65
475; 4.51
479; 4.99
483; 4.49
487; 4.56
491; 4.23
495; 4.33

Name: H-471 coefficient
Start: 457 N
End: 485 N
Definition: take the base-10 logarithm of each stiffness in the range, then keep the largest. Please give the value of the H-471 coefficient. 0.698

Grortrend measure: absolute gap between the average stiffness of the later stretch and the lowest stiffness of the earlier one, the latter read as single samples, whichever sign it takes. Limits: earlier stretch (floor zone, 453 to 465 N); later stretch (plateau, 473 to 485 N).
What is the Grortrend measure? 0.27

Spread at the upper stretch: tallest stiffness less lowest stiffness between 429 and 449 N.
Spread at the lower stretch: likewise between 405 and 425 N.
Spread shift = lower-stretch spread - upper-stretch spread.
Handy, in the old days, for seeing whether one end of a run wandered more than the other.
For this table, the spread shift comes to 0.12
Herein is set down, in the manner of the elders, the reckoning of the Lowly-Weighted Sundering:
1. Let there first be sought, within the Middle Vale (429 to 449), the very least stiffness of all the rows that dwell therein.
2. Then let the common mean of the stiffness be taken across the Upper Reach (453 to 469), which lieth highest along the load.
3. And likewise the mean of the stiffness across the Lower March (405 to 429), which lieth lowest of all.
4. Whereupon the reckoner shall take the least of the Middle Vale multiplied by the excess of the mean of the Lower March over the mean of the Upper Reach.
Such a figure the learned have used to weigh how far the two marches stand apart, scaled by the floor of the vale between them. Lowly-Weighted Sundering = 0.64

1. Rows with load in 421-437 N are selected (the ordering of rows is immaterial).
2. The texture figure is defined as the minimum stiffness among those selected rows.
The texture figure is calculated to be 4.43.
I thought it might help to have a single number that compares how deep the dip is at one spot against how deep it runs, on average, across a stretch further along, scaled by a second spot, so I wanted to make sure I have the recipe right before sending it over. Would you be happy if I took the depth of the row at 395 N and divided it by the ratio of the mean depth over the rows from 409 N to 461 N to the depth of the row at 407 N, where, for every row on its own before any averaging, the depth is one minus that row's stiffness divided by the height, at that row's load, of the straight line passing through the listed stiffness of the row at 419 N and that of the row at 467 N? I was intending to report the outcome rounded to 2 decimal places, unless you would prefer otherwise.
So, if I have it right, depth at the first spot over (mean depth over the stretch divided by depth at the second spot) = 0.12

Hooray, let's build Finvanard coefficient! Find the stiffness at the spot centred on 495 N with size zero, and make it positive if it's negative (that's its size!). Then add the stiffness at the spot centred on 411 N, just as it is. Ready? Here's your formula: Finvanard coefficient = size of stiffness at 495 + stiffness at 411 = 9.2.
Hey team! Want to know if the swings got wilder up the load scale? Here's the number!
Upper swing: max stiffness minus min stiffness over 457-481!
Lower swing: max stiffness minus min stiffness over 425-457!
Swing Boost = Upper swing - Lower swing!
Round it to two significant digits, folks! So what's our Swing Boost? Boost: 0.22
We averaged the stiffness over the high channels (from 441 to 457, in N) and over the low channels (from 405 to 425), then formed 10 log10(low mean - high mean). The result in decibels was -7.5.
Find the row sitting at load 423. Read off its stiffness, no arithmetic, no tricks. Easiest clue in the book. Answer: 4.66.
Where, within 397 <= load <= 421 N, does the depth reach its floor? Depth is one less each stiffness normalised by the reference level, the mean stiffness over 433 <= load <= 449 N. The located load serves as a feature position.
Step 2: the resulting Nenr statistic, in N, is 411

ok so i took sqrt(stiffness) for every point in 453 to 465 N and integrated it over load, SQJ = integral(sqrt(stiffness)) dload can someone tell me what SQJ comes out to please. 25.3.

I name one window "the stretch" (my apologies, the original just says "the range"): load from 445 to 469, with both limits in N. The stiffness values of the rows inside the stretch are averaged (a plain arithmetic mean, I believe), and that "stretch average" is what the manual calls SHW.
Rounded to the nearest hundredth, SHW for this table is 4.47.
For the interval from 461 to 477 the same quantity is 4.54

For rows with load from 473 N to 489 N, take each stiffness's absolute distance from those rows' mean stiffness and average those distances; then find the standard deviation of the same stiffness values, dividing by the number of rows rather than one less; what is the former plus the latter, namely 0.38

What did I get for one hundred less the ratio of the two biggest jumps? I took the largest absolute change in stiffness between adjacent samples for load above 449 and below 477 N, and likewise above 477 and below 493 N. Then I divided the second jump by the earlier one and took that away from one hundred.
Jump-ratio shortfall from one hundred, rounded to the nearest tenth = 97.2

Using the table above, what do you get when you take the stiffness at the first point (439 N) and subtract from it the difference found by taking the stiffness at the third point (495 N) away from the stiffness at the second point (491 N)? 4.37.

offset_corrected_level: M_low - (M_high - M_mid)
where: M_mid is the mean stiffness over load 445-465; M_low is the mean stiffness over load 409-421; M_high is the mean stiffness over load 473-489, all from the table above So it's 4.50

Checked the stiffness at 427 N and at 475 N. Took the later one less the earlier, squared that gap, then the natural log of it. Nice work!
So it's -5.1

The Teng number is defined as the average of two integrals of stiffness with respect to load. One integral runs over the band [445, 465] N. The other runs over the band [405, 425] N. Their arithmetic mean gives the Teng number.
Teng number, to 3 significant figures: 90.8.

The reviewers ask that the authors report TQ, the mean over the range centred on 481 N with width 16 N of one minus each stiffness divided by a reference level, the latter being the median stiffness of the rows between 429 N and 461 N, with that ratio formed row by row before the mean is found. -0.047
